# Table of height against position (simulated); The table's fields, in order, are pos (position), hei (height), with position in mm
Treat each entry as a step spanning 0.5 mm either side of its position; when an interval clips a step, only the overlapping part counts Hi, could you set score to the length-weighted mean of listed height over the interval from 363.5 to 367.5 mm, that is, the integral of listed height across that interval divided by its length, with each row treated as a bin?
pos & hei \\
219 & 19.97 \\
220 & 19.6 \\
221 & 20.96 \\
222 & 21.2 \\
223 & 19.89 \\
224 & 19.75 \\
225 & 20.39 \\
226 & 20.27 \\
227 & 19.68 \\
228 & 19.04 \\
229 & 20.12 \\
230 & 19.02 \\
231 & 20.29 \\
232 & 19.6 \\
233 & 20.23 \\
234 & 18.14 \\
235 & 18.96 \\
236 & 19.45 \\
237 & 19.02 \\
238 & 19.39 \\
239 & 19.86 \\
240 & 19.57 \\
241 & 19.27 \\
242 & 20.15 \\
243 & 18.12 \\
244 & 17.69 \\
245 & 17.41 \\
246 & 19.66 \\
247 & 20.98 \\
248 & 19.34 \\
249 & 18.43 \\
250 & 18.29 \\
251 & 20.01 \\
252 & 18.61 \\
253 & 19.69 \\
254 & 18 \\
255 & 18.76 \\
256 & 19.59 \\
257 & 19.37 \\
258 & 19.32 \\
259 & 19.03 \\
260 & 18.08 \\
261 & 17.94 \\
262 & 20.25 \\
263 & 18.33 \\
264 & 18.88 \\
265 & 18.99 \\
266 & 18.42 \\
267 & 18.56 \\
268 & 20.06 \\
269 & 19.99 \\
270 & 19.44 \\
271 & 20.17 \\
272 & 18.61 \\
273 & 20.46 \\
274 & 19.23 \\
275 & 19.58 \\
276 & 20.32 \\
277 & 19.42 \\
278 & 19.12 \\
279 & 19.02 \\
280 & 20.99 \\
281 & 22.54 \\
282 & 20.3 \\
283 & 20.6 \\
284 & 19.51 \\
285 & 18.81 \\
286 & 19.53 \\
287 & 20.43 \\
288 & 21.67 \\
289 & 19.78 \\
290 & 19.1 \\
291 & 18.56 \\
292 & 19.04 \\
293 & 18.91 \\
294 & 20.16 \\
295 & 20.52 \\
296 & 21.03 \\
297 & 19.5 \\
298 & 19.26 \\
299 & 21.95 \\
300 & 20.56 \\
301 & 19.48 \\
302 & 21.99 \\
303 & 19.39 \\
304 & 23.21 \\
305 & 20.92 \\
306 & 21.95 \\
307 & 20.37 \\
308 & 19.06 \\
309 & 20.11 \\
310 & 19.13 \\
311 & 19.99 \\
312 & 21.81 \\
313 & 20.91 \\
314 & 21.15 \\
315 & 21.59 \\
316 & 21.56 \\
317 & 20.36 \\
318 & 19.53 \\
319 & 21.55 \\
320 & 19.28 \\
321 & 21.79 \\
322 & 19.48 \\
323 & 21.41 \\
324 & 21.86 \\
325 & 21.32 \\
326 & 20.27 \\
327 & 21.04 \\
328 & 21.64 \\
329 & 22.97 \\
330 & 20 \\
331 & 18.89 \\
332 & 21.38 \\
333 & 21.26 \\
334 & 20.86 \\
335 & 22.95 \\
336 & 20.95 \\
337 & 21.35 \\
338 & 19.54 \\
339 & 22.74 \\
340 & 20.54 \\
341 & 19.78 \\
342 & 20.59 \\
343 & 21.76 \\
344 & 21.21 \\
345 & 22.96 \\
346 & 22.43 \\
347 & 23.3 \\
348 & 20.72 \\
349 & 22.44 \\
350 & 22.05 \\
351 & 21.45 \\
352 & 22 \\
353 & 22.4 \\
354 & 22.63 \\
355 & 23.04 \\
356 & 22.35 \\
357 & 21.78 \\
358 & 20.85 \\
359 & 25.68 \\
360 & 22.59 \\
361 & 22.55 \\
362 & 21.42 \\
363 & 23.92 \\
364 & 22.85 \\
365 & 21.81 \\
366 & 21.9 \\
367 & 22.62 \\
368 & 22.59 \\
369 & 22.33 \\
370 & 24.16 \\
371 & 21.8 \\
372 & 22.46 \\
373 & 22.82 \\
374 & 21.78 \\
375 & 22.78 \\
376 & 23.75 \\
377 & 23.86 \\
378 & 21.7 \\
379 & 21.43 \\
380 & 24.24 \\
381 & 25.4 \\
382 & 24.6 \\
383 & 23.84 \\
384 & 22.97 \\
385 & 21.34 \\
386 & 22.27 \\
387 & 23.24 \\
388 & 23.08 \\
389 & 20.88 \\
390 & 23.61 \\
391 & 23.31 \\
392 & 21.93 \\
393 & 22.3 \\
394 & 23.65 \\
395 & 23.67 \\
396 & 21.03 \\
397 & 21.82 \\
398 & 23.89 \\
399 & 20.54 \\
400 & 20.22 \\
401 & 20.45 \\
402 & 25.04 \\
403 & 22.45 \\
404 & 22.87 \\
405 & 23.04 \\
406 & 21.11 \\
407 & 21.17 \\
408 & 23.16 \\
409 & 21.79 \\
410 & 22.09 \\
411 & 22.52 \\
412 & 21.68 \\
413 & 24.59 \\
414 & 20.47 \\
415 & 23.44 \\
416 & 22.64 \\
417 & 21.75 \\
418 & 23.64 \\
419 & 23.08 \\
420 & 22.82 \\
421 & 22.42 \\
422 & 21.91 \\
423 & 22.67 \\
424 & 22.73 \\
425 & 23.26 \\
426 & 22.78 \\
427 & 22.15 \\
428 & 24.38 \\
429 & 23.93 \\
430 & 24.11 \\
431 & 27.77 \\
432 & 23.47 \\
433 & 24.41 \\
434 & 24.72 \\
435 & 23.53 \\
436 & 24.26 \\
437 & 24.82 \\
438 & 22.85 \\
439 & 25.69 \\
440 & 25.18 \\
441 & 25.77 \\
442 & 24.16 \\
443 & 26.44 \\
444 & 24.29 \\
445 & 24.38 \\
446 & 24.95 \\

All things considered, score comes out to 22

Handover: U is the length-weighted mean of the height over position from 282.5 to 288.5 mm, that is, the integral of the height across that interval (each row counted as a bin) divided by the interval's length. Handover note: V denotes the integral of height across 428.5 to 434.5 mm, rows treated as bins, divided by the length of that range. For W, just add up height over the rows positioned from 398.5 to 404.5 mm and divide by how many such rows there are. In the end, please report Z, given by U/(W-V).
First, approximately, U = 20.1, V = 24.7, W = 21.9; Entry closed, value -7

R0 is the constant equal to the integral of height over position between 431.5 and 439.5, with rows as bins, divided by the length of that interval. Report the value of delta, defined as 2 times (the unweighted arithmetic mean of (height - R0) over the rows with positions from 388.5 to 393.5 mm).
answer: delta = -3.6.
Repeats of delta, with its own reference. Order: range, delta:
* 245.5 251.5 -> -9.5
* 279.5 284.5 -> -6.9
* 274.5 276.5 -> -8.5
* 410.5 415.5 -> -3.4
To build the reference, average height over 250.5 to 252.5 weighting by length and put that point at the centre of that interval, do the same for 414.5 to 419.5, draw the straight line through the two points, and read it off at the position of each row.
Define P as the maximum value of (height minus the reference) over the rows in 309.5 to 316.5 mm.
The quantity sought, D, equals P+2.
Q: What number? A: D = 3.2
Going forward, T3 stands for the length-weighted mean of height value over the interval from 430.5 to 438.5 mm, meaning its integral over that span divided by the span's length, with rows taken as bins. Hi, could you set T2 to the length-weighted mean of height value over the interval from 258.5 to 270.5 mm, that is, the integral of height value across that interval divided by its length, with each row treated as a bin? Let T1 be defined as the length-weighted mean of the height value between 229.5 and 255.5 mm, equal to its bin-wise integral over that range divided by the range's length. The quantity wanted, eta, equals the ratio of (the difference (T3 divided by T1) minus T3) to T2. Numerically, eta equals -1.22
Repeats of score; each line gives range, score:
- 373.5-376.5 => 23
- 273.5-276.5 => 20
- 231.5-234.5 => 19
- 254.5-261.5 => 19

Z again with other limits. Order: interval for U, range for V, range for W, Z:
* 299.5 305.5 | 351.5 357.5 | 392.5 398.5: 58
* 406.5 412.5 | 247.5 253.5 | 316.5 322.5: 17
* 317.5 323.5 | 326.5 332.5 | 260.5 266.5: -9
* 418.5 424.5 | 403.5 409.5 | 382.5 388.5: 38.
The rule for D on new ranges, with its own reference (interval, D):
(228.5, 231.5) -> 3.4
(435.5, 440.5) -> 4.3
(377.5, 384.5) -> 5.3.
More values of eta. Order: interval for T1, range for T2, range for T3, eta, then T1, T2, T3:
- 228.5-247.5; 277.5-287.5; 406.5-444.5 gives -1.11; 19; 20.1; 23.5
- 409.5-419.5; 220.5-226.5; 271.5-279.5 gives -0.91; 23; 20.4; 19.5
